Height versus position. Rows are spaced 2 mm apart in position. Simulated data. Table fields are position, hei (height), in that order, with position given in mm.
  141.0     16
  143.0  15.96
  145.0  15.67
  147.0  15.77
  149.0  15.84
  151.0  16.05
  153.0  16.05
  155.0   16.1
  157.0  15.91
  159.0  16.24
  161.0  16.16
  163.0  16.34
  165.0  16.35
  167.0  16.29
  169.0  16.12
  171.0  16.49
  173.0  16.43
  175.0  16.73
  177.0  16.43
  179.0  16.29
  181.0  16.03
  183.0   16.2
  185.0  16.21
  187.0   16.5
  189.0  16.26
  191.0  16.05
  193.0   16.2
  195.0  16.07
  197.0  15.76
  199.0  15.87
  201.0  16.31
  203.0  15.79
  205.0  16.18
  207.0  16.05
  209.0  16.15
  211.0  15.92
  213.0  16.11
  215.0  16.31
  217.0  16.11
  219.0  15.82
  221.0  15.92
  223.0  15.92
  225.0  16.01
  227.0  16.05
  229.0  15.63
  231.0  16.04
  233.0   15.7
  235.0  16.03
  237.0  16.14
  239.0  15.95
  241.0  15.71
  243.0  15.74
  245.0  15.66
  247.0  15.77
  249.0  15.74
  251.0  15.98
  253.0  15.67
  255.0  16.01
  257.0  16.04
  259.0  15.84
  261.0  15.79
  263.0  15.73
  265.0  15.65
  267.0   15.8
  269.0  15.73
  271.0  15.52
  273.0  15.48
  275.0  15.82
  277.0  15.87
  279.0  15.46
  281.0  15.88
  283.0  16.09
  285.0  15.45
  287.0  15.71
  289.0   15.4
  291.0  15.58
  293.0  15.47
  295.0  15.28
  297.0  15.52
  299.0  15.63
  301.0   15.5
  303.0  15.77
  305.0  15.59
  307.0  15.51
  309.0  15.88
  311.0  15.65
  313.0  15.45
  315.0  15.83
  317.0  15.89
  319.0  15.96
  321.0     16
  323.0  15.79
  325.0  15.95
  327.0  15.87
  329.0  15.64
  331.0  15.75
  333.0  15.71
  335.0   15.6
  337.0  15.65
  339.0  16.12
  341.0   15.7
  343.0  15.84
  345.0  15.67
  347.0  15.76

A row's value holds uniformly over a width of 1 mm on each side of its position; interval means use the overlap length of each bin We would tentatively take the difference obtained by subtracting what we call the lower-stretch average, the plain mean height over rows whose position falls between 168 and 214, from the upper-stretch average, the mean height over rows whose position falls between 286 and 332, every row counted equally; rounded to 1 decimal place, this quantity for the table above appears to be -0.5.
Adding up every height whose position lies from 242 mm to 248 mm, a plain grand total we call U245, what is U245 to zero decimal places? 47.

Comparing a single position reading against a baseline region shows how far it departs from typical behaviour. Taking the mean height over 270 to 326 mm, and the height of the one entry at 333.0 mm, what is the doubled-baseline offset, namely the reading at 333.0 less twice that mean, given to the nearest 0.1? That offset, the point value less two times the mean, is -15.6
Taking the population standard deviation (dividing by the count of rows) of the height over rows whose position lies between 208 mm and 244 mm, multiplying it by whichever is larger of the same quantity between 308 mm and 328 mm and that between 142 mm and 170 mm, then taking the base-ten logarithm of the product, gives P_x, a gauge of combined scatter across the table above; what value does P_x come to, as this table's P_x -1.44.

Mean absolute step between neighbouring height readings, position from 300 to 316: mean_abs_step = 0.24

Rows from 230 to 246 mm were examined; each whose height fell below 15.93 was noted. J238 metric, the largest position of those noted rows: 245.0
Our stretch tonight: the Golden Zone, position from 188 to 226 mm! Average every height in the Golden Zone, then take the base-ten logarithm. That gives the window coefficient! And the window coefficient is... 1.205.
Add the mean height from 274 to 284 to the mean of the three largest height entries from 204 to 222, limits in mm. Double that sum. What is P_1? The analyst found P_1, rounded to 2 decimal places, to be 64.07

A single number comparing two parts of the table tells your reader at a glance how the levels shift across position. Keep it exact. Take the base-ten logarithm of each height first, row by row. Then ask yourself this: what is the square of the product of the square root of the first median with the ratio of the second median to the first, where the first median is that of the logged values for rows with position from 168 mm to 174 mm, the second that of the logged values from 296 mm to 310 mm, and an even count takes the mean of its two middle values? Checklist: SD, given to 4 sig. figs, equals 1.170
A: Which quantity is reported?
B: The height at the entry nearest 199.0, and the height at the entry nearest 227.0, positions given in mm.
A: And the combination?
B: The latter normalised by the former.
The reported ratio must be 1.01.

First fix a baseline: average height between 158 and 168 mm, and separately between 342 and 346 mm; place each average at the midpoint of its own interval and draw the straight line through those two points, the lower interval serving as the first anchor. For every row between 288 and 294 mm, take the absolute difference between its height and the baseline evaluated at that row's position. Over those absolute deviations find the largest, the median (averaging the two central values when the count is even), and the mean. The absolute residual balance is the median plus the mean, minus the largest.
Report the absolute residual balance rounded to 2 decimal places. 0.34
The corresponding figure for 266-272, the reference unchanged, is 0.08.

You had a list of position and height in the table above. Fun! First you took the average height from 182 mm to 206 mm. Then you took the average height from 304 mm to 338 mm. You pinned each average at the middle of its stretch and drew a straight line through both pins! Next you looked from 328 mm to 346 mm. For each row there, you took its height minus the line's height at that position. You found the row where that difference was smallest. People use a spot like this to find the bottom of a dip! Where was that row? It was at 335.0 mm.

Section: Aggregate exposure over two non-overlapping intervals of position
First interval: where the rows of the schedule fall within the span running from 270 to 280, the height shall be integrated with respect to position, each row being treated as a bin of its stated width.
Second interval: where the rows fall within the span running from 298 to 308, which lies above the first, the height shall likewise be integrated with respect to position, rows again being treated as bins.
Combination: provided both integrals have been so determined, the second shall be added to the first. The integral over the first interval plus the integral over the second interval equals 312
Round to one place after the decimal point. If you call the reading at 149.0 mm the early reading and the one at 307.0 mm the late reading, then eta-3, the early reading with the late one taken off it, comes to 0.3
